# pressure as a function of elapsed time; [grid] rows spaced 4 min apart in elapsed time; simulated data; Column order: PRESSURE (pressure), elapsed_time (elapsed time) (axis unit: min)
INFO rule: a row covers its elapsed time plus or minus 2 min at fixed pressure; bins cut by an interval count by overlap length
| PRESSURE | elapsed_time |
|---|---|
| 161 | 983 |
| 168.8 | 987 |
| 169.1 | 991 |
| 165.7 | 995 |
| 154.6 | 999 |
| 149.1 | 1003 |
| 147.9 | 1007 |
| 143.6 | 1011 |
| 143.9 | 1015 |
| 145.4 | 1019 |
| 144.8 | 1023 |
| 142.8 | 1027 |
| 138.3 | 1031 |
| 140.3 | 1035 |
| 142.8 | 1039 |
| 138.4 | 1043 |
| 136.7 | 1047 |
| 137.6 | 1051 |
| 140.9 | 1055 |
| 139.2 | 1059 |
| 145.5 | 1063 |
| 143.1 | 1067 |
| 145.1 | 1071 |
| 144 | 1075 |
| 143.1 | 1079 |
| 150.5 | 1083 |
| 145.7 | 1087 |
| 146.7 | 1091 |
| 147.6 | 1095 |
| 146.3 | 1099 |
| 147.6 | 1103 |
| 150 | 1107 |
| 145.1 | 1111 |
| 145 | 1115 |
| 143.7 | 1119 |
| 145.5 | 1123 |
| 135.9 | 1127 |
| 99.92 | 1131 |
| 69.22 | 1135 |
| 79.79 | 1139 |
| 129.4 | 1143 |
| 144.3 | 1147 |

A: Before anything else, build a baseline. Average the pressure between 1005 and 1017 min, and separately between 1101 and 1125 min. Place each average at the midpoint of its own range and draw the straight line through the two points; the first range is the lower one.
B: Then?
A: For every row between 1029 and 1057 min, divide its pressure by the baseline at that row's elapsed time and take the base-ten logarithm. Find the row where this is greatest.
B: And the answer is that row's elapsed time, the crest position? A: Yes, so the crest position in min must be 1039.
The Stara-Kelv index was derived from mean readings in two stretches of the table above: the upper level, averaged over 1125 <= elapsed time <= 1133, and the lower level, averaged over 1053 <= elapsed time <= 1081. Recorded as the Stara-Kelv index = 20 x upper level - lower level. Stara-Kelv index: 2215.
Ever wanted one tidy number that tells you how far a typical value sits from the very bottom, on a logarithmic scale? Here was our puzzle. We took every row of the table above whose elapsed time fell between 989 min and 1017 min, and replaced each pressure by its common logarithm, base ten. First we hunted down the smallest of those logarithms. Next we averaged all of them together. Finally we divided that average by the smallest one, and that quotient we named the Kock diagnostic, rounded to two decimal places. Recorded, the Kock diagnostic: 1.01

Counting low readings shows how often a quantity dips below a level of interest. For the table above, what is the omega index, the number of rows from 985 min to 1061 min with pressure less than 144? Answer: 11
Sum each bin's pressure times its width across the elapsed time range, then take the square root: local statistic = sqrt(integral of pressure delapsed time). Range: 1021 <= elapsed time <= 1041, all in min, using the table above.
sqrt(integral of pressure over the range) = 53.3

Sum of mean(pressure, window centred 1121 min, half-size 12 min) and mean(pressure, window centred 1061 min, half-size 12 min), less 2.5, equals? 275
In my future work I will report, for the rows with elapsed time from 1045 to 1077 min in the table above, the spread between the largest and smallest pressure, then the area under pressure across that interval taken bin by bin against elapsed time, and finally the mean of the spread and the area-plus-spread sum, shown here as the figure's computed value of 2273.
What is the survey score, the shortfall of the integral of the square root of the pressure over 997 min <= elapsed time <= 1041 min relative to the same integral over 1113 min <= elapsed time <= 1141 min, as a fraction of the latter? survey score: -0.8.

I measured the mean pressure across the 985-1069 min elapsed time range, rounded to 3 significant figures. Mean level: 147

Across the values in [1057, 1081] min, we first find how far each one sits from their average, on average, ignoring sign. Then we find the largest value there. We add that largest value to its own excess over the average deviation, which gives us 289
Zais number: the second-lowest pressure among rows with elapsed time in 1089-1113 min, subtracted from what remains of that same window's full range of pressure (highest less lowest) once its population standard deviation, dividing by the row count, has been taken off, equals -143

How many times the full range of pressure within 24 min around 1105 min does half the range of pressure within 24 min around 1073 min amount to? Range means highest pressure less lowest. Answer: 0.74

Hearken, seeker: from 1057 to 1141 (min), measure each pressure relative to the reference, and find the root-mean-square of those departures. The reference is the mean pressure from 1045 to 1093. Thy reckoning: 24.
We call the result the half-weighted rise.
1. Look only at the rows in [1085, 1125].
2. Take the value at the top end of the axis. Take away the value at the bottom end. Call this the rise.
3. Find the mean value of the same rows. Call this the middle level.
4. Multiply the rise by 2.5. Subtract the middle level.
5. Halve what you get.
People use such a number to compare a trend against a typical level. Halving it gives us -73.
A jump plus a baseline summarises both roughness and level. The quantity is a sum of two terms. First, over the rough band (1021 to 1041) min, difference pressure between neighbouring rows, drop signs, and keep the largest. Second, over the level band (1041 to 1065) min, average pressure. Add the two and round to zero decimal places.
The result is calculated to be 144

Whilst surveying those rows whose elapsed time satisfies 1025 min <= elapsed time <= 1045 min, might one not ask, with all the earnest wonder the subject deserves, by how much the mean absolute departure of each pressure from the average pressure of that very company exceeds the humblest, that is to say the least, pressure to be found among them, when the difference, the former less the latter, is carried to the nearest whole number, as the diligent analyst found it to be -136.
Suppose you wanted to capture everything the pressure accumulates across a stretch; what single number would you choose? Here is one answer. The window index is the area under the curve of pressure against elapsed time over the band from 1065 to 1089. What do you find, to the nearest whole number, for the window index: 3486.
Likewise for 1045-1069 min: 3372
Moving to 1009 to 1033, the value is 3435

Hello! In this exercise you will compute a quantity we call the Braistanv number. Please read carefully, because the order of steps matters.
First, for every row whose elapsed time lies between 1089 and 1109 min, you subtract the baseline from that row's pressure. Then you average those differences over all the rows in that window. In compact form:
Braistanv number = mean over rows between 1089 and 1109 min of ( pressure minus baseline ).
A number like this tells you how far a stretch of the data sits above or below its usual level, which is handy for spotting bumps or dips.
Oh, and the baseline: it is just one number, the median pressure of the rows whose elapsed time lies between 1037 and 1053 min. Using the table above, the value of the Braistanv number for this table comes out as 10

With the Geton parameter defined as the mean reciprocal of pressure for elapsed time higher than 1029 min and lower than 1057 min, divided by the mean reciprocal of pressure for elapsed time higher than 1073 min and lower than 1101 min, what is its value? 1.05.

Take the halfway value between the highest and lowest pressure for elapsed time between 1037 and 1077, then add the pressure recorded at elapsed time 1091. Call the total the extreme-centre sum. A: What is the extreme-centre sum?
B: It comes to 288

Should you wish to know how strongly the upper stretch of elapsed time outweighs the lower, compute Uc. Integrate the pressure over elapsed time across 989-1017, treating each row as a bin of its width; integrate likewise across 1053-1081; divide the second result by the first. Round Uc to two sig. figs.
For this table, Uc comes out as 0.93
